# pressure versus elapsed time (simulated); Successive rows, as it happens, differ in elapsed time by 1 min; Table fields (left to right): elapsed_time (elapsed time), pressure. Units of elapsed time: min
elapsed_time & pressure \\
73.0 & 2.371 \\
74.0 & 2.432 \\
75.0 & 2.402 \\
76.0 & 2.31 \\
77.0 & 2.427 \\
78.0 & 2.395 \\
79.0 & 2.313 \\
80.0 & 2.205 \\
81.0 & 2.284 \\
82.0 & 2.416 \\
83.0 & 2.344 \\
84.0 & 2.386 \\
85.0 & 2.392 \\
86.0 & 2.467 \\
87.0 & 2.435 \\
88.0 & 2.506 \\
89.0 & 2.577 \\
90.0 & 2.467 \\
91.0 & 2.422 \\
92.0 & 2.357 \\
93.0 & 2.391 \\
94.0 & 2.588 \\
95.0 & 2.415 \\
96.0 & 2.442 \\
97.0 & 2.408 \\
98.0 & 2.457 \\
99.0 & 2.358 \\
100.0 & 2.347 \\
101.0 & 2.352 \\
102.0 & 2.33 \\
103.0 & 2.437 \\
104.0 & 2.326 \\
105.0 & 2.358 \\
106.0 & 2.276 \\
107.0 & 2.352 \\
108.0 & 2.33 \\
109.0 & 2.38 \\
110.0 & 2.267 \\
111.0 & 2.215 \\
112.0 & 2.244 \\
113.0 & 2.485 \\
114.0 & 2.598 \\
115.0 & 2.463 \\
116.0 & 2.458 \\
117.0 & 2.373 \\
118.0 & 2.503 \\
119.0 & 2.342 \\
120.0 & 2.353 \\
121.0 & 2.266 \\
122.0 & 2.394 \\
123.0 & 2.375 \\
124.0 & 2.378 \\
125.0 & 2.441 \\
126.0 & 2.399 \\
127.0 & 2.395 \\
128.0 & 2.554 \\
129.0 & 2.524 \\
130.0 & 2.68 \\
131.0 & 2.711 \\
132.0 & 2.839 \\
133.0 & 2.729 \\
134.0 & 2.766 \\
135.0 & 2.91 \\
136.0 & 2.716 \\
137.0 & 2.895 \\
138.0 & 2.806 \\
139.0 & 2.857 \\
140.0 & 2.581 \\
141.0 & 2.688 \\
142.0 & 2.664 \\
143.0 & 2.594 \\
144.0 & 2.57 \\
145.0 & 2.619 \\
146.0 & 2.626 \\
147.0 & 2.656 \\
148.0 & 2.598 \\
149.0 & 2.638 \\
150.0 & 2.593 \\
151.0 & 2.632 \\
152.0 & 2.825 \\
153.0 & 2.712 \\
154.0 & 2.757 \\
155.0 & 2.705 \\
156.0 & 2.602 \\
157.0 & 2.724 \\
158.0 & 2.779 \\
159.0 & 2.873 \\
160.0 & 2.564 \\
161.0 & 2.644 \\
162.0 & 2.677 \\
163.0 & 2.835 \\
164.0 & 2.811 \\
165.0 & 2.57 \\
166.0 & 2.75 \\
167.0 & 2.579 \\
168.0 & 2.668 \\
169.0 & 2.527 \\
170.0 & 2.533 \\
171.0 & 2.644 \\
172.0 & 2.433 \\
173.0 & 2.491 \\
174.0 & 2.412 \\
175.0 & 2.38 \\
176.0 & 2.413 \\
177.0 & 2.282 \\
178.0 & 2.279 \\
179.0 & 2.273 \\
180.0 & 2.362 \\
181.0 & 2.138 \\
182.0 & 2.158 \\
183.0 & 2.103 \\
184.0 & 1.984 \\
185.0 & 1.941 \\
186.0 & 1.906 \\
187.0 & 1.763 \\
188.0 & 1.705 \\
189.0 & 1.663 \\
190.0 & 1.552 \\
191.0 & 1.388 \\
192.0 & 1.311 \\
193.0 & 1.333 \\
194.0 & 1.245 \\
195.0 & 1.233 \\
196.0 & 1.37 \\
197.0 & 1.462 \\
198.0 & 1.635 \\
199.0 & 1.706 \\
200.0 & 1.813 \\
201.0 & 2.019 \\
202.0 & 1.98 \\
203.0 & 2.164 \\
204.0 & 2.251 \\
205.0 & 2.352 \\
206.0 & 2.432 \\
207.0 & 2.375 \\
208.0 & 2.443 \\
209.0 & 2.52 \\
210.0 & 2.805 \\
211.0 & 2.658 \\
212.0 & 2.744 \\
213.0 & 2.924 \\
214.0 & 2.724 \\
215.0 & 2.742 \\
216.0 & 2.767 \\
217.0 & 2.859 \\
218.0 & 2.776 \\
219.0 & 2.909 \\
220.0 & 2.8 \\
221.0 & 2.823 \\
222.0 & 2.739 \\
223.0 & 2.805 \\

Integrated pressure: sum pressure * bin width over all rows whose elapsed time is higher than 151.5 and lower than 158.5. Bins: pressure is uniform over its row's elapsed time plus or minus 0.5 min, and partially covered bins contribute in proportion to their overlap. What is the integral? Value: 19.1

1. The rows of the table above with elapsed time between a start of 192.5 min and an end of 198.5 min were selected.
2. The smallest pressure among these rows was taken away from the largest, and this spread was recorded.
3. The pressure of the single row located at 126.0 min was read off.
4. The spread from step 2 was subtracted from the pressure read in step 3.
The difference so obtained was 2.00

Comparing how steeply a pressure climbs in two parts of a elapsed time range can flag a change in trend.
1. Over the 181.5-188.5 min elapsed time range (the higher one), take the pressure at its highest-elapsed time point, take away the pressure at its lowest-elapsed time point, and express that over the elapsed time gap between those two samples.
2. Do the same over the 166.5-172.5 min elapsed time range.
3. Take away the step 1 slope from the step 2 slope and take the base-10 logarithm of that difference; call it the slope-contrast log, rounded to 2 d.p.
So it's -1.33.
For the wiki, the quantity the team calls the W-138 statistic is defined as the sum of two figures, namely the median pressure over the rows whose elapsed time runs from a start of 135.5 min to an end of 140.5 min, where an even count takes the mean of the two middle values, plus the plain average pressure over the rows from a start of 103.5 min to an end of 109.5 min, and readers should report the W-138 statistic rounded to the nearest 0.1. 5.1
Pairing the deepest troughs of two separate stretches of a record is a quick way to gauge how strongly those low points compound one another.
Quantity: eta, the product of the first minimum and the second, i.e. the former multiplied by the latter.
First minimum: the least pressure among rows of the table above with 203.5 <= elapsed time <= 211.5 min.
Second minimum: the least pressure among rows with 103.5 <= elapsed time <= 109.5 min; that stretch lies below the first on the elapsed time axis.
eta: 5.1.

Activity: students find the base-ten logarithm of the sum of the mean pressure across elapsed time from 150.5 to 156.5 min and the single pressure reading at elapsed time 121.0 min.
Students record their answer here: 0.696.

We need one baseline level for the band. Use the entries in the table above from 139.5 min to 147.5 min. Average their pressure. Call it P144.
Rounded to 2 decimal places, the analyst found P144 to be 2.62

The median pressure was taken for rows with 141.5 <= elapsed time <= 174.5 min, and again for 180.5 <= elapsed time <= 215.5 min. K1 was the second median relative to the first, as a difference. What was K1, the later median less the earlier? -0.7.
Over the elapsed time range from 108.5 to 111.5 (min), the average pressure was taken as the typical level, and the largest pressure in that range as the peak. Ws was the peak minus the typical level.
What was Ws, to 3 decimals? 0.093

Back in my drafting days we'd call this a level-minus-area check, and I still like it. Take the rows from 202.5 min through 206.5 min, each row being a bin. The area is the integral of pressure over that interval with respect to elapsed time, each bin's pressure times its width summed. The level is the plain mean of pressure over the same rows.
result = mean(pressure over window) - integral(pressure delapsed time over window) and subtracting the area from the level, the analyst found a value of -6.90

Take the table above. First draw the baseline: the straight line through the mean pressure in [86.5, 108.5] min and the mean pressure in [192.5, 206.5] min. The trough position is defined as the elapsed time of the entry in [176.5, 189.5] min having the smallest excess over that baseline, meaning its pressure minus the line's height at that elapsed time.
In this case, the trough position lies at 189.0 min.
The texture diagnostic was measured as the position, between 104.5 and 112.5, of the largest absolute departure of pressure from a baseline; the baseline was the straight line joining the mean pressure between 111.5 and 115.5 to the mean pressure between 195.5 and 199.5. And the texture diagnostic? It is 111.0 min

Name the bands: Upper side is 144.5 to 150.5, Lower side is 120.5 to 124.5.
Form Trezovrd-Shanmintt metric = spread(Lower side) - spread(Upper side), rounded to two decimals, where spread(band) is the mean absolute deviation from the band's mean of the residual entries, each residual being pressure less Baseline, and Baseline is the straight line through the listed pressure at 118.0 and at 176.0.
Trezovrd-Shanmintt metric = 0.03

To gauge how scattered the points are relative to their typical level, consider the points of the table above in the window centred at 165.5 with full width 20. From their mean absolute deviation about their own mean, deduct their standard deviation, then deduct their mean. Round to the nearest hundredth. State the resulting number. -2.65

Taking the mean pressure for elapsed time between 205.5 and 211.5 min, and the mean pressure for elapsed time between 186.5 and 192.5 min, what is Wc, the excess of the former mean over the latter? 1.0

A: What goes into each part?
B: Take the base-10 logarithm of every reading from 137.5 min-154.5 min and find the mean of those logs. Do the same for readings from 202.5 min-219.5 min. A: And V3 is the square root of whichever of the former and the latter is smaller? 0.645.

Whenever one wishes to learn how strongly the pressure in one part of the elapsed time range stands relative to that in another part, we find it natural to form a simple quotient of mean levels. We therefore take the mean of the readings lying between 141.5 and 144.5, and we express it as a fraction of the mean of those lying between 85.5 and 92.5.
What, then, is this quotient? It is 1.06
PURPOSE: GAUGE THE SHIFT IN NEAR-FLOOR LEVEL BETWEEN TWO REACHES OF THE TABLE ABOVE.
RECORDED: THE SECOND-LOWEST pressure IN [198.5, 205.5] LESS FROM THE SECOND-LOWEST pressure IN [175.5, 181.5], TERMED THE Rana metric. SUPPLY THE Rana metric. 0.5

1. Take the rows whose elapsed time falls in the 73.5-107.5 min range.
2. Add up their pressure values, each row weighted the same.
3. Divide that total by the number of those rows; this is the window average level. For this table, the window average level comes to 2.4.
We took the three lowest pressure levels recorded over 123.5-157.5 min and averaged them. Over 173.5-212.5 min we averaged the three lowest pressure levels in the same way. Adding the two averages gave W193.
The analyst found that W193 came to 3.65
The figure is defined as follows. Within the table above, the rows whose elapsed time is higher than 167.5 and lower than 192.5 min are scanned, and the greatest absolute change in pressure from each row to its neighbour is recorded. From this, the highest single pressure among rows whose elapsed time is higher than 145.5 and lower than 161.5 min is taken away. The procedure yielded -2.6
